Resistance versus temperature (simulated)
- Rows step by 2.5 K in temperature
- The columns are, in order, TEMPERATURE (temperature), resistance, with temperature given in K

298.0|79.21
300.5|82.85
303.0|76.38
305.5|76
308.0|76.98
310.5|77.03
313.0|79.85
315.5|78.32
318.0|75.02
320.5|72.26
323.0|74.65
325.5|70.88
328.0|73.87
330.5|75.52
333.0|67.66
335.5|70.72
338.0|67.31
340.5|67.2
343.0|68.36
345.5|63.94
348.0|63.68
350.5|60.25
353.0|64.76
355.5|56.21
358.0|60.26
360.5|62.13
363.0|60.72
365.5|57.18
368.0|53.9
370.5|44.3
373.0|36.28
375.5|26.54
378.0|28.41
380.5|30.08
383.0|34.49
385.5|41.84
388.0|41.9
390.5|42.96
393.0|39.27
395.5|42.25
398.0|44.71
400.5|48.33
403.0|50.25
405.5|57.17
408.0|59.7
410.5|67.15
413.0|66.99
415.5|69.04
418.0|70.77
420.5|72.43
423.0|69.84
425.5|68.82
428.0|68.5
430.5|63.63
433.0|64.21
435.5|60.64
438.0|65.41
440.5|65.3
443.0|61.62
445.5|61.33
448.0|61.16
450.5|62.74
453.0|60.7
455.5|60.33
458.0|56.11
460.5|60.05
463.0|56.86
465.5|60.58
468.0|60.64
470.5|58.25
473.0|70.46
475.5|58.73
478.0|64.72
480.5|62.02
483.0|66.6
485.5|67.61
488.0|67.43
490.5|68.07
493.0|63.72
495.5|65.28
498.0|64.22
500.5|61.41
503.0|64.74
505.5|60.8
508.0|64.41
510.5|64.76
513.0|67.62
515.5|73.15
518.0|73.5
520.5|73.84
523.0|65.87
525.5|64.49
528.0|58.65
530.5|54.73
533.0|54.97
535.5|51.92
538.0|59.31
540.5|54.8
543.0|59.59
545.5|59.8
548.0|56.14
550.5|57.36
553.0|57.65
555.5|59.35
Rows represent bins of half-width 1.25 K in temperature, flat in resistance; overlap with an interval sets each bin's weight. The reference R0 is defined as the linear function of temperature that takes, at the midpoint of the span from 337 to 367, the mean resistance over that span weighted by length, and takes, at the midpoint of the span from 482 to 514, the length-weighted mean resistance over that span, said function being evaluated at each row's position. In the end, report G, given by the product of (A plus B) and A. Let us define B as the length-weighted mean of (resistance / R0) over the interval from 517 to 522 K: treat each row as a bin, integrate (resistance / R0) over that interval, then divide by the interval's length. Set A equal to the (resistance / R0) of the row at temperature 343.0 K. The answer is 2.4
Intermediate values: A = 1.10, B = 1.12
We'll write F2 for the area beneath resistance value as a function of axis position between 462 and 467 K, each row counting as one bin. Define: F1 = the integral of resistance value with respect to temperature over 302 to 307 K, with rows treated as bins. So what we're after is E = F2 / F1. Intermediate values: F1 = 381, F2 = 295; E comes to 0.77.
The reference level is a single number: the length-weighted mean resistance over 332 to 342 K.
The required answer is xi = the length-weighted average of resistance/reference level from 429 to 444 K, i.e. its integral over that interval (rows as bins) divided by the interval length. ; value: 0.93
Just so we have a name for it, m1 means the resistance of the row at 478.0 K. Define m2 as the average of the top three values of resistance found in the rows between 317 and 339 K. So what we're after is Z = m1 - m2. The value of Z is -10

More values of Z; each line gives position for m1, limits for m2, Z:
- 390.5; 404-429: -28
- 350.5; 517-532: -11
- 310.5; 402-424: 6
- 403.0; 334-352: -19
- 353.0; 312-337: -13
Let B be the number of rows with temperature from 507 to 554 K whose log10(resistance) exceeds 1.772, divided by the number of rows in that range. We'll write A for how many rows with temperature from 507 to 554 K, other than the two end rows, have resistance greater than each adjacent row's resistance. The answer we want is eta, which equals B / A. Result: 0.1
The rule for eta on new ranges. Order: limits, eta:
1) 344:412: 0.1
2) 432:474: 0.2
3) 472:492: 0.4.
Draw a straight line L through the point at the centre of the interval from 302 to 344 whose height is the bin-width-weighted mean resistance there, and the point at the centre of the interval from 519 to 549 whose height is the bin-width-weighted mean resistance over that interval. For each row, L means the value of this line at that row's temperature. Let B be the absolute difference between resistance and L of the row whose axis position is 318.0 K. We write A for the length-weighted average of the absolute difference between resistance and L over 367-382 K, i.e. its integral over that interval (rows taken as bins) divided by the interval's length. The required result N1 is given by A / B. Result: 27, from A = 34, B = 1.3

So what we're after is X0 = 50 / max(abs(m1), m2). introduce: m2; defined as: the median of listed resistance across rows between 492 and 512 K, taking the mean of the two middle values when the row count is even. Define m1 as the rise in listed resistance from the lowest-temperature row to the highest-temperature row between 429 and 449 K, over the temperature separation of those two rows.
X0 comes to 0.78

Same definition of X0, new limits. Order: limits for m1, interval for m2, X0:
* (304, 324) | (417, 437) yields 0.73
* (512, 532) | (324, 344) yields 0.72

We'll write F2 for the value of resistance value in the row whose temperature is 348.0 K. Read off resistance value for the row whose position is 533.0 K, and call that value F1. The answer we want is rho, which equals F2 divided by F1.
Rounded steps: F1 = 54.97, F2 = 63.68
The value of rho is 1.16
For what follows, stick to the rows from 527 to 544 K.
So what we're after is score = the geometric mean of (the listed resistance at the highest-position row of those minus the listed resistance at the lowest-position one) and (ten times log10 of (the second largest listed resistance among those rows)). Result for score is 4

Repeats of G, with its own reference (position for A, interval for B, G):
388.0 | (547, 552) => 1.0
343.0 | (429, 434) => 2.3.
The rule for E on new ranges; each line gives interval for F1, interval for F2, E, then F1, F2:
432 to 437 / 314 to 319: 1.23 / 312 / 385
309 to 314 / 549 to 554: 0.73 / 391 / 287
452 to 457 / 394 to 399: 0.72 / 301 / 216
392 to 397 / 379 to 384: 0.78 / 205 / 160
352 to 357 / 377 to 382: 0.49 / 301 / 148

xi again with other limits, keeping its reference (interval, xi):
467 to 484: 0.92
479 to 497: 0.96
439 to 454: 0.91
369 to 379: 0.51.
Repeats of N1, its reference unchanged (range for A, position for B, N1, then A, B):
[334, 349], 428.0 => 3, 5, 1.9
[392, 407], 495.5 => 7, 21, 3.1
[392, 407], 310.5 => 8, 21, 2.8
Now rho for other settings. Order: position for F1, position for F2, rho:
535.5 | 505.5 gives 1.17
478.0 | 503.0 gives 1.00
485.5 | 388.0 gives 0.62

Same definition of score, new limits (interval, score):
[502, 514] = 7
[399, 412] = 18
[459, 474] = 14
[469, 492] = 13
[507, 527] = 1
